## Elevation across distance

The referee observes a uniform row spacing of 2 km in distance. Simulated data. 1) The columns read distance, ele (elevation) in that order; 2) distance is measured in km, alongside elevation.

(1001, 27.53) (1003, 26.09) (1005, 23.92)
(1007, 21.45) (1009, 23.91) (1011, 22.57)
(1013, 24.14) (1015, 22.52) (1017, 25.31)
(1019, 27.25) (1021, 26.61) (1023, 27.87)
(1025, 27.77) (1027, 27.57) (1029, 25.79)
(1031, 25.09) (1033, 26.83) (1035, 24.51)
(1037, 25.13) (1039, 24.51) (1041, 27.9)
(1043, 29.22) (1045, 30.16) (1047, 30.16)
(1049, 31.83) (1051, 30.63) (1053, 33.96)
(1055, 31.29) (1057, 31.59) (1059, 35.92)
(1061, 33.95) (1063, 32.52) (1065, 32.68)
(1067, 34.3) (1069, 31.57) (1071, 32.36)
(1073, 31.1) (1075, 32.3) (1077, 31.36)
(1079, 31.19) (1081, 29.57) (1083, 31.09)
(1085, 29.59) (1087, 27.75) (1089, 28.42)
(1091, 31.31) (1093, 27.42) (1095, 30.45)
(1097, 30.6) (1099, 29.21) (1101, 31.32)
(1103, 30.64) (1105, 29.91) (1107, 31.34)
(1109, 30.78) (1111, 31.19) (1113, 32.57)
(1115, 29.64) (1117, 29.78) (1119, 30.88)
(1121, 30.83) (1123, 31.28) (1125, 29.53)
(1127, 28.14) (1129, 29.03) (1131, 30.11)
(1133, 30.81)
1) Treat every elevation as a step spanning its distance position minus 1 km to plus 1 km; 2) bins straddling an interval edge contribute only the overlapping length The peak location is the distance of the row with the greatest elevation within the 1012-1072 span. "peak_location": 1059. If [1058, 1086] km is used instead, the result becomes 1059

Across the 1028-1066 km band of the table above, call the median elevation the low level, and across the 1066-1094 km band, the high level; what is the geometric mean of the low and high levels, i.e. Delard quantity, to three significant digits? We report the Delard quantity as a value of 30.6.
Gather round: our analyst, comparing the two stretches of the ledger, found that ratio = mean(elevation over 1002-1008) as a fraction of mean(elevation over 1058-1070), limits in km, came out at 0.71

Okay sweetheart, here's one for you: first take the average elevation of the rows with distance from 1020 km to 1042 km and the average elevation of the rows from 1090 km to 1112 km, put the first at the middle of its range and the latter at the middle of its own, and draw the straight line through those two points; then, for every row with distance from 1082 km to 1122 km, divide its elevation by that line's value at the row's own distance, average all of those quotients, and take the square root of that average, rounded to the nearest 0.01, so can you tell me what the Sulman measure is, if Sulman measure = 1.00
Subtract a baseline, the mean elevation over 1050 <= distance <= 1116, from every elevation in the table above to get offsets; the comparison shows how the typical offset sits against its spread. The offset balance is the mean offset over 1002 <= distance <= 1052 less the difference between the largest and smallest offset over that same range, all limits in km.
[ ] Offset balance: -15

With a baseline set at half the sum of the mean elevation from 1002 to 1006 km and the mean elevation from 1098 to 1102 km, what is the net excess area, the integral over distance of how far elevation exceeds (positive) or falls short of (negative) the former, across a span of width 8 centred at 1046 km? 22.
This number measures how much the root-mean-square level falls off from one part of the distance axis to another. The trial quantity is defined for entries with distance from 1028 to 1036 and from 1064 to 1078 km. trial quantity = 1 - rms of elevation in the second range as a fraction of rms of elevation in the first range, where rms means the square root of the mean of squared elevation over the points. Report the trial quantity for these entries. -0.26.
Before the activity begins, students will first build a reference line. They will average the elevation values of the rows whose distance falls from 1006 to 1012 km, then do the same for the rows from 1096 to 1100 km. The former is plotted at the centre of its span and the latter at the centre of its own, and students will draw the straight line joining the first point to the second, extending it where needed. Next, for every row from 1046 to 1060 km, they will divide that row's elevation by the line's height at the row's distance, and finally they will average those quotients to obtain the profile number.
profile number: 1.23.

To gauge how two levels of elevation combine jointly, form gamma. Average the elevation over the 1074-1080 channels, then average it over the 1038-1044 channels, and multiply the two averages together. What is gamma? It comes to 860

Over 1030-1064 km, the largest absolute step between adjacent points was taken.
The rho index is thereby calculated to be 4.3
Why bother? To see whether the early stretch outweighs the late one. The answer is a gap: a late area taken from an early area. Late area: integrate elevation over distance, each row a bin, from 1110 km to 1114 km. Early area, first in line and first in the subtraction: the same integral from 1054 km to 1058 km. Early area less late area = -1.8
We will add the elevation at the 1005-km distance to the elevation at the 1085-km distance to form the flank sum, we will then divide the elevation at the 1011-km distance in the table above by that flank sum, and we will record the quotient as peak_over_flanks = 0.422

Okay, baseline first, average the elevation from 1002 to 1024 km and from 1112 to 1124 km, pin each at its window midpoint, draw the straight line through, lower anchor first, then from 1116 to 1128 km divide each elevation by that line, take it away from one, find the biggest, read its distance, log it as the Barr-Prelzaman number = 1127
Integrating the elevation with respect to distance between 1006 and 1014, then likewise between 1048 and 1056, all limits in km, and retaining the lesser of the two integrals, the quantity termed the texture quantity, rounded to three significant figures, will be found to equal 184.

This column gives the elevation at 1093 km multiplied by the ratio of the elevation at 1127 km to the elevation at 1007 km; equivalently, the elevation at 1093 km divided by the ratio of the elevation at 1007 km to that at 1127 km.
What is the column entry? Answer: 36.0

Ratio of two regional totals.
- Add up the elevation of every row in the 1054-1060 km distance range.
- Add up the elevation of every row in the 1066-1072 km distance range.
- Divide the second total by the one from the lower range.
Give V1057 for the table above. 0.99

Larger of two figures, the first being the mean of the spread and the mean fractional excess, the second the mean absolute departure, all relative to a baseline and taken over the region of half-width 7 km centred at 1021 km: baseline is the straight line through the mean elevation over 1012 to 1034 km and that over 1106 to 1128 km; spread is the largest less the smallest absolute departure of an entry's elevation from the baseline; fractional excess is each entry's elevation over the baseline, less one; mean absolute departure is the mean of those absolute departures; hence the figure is 1.5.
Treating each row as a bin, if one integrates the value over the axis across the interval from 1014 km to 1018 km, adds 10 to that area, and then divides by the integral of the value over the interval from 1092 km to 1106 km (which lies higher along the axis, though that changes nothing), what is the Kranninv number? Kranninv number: 0.25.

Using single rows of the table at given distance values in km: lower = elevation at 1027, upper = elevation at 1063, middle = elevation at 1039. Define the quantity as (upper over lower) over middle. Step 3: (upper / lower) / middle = 0.048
